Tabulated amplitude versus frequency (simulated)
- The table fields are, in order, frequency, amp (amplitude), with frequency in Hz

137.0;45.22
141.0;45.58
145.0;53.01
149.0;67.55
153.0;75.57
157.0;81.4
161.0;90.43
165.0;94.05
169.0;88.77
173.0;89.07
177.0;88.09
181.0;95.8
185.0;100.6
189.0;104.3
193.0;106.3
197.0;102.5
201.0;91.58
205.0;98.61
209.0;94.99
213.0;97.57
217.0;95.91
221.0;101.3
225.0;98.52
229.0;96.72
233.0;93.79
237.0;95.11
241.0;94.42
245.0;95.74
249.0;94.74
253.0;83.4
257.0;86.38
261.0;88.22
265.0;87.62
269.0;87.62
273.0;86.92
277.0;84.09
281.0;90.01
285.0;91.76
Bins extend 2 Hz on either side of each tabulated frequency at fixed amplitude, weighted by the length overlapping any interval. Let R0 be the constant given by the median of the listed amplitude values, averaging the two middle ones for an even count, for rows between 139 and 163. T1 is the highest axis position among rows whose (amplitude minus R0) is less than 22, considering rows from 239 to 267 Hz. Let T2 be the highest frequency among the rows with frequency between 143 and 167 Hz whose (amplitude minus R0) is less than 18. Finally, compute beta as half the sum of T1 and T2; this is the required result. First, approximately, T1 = 265.0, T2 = 157.0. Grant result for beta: 211 Hz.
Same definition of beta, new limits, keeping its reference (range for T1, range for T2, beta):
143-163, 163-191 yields 169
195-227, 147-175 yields 187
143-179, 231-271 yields 223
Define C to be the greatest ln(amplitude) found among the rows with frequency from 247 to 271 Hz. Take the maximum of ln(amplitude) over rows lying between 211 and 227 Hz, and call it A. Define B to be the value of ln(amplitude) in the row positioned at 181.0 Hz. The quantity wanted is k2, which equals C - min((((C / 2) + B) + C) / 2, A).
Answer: -0.07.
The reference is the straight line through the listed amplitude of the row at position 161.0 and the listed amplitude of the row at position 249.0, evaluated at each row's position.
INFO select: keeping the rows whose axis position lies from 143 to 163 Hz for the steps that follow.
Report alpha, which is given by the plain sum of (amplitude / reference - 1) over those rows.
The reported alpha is -0.92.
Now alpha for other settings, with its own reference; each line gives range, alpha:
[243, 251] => 0.01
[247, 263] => -0.29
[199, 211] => 0.08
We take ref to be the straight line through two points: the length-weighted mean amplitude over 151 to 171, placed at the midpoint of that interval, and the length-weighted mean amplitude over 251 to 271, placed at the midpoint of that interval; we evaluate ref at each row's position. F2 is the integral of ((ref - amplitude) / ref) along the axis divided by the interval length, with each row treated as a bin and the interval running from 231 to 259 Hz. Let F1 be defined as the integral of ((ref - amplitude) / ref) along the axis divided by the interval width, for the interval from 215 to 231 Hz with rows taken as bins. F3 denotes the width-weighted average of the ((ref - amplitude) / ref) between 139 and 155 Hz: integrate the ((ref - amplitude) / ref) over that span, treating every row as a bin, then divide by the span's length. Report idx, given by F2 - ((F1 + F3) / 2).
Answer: -0.14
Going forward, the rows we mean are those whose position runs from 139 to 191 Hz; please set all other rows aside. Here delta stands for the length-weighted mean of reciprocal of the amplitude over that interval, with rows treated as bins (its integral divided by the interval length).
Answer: 0.0128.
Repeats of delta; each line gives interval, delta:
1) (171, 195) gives 0.0103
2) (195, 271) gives 0.0107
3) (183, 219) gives 0.0101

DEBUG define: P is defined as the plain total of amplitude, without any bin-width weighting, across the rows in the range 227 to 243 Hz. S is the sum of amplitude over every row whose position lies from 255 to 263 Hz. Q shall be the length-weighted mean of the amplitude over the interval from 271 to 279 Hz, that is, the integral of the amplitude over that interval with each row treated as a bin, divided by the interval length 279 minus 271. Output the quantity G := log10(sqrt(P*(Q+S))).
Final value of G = 2.50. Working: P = 380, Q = 86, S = 175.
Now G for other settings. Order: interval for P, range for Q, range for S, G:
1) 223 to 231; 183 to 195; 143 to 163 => 2.48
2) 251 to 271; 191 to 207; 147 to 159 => 2.57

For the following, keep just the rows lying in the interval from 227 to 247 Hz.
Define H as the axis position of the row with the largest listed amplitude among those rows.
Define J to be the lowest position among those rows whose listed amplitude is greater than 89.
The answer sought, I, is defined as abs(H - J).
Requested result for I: 0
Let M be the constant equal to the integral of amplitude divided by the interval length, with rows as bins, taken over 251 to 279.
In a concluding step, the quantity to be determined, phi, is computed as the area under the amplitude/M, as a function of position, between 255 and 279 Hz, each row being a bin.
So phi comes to 24.1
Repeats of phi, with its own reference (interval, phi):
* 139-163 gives 19.2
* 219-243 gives 26.9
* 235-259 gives 25.5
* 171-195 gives 27.1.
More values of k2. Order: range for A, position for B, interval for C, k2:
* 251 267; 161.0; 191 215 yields 0.19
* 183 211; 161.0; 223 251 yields -0.08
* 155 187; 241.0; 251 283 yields -0.11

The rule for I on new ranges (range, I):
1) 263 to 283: 0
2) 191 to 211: 0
